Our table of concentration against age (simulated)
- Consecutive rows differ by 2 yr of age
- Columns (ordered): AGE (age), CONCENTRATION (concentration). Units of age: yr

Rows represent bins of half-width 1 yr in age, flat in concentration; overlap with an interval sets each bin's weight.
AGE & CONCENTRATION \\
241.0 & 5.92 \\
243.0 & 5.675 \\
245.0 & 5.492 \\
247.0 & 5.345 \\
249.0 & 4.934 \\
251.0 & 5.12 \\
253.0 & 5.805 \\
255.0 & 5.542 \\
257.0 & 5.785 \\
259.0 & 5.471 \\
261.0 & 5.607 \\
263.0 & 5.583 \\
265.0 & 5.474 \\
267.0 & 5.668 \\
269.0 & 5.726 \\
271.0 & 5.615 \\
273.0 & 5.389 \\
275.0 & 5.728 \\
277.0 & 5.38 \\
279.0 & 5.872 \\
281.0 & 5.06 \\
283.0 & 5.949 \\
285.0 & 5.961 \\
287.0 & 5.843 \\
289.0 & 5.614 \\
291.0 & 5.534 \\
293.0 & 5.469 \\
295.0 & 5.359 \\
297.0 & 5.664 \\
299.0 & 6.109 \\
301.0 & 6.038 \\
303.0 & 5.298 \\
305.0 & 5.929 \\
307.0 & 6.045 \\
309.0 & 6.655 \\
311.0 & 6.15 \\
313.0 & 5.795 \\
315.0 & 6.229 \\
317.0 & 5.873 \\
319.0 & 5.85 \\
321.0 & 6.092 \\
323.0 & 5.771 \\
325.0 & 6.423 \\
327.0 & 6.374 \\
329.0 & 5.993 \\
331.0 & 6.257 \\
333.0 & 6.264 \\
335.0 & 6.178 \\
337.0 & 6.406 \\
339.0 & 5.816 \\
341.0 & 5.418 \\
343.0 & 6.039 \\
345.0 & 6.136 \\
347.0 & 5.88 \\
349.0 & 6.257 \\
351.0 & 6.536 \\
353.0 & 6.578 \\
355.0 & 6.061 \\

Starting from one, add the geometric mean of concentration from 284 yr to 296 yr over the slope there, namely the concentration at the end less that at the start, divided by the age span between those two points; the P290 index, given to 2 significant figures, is -92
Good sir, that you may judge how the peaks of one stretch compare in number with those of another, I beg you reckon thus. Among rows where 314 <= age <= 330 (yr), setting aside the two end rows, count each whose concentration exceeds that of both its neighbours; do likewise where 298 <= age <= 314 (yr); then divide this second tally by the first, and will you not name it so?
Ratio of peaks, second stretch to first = 0.50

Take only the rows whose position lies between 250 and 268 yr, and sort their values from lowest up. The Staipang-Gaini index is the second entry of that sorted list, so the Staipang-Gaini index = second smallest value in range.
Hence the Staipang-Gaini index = 5.471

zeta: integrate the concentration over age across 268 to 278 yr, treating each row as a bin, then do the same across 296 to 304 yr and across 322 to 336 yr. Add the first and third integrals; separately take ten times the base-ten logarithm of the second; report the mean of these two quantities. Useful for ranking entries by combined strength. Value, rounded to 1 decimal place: 79.4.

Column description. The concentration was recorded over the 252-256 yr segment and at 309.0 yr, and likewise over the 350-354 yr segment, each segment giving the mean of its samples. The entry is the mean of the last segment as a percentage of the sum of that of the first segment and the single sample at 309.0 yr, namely 53.2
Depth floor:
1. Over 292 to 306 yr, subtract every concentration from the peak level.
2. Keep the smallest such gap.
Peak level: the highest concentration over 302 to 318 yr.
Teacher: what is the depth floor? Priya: 0.5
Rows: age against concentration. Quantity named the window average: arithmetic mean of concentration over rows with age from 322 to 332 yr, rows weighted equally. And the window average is 6.16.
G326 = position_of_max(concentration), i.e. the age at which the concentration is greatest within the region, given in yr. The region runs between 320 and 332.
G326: 325.0 yr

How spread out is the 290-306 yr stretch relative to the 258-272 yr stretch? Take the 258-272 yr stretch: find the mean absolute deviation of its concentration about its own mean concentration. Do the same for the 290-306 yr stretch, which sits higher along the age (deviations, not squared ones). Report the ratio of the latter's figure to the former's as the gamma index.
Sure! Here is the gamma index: 3.7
